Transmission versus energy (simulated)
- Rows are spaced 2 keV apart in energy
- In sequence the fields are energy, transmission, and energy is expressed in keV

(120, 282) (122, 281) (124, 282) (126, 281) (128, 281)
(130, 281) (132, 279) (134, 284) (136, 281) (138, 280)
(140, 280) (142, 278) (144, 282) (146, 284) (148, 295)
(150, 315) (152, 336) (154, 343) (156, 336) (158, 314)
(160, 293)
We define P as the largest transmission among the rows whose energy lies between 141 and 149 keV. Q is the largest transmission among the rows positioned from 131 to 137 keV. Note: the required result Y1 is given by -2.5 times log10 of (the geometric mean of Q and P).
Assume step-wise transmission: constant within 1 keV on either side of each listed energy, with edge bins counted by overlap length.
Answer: -6.15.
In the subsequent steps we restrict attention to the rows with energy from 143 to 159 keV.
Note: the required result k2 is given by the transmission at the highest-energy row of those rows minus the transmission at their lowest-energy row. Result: 32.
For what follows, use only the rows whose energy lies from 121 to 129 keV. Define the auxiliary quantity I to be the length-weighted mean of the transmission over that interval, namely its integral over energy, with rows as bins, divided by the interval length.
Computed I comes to 281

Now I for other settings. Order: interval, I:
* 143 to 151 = 294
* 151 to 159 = 332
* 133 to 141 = 281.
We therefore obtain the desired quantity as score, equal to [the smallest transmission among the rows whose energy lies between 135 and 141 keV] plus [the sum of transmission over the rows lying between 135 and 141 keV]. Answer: 1121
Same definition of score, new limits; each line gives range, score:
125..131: 1124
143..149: 1143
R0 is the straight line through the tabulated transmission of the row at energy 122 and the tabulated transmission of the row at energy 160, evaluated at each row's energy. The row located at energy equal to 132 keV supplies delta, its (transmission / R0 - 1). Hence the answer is -0.018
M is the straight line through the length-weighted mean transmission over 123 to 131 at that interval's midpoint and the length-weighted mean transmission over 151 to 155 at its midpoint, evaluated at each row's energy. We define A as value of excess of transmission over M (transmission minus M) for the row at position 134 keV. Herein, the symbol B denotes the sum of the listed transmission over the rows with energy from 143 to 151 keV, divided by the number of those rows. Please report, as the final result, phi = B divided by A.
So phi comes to -23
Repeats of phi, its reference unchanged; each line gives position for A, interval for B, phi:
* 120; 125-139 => 17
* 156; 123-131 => -28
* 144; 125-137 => -8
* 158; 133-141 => -8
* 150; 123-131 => -16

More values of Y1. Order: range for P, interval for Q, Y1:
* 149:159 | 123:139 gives -6.24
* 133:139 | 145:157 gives -6.24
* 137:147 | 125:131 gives -6.13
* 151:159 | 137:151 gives -6.29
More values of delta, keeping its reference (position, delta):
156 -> 0.152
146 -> -0.016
